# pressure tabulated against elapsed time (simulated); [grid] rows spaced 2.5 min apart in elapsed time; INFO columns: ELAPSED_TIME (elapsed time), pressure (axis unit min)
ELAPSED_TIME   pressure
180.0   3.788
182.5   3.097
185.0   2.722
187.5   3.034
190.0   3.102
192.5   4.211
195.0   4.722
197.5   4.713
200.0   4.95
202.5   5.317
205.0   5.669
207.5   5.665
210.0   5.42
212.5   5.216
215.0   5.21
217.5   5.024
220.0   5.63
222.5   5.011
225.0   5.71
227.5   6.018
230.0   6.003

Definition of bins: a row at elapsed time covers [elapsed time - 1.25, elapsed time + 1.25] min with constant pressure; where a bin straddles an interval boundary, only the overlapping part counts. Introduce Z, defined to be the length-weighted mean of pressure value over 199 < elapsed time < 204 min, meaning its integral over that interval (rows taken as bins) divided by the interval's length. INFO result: 5.2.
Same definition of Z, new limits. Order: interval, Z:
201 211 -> 5.5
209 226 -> 5.3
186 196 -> 3.7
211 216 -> 5.2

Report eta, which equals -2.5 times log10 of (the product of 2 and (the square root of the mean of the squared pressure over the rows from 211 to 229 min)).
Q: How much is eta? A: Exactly -2.59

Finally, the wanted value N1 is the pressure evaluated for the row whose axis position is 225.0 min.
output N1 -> 5.71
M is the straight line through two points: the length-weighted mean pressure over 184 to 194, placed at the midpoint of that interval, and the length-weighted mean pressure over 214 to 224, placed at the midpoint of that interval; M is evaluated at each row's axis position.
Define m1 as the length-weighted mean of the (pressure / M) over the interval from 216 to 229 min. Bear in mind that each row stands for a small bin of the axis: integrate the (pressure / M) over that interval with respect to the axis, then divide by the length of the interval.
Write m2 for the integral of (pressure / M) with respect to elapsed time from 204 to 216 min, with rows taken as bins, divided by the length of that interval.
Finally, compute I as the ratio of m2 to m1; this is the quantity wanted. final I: 1.2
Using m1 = 1.00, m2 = 1.17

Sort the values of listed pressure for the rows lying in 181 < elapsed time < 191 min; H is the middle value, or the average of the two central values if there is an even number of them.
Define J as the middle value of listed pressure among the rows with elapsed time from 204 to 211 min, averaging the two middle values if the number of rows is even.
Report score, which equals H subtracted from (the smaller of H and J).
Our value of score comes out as 0.0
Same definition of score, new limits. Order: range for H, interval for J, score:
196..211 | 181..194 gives -2.3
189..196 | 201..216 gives 0.0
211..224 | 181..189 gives -2.2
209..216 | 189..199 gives -0.8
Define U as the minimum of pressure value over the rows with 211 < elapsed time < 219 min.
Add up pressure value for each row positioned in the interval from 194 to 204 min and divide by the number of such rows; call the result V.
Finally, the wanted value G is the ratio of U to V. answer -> 1.0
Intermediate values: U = 5.024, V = 4.9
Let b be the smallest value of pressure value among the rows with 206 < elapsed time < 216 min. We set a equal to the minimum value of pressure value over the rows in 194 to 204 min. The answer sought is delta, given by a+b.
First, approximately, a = 4.713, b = 5.21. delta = 9.9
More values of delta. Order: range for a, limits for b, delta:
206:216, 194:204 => 9.9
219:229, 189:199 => 8.1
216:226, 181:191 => 7.7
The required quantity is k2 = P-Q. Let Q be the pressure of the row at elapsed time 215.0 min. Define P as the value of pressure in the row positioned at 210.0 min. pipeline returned 0.2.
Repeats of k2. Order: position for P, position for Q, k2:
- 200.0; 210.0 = -0.5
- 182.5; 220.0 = -2.5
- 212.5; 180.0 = 1.4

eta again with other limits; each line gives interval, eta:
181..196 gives -2.13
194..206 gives -2.52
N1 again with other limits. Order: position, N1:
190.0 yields 3.102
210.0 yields 5.42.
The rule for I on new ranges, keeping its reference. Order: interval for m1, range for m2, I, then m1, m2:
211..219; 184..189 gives 0.9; 1.04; 0.92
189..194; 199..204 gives 1.2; 1.07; 1.26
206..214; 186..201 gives 1.0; 1.17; 1.12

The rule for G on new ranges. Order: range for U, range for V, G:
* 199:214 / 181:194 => 1.5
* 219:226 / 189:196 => 1.2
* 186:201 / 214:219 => 0.6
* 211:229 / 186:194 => 1.5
